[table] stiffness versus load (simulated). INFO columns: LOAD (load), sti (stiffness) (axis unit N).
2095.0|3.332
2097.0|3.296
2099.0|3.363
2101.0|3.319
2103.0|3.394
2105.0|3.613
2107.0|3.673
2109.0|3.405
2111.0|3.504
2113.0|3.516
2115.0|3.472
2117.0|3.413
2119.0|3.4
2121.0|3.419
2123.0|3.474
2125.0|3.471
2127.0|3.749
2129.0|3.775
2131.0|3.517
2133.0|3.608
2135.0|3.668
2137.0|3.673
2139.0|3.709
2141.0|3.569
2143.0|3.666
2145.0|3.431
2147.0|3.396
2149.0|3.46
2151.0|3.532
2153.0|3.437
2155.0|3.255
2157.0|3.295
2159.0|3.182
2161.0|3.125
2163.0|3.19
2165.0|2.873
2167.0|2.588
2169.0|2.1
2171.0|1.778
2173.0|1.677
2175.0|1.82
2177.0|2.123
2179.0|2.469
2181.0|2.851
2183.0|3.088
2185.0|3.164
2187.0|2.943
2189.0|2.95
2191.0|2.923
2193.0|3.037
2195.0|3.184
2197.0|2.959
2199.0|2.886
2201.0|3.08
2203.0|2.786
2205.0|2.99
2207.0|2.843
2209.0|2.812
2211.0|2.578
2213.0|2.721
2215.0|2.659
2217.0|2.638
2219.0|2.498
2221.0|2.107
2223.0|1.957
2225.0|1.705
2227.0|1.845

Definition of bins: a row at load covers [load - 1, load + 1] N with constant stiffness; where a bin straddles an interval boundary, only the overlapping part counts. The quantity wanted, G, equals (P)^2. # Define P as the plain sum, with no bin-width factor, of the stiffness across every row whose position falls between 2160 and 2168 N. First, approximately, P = 12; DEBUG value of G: 139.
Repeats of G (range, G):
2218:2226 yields 68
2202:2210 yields 131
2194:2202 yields 147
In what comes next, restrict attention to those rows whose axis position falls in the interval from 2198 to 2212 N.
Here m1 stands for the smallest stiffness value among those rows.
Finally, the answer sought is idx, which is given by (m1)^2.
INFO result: 7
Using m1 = 2.578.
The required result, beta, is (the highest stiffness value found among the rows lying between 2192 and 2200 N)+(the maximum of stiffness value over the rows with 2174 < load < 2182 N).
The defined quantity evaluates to 6.0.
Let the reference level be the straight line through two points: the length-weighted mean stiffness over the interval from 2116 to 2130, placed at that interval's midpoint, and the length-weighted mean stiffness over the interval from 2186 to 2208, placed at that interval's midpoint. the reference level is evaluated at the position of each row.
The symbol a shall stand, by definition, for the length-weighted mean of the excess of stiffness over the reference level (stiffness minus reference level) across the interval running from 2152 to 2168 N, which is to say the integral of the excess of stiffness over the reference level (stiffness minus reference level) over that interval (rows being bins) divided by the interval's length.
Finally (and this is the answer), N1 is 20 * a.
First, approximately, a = -0.13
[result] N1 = -2.5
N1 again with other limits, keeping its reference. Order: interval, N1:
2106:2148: 1.0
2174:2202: -4.2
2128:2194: -3.6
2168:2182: -20.3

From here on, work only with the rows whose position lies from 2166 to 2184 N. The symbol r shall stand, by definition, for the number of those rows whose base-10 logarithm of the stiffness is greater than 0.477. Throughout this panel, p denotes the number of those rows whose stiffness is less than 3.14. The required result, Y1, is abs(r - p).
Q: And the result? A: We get 8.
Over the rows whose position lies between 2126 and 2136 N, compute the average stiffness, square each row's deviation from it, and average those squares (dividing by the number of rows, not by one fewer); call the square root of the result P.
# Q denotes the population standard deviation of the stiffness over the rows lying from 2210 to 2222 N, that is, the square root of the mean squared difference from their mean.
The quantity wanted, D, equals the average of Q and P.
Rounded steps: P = 0.094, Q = 0.20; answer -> 0.15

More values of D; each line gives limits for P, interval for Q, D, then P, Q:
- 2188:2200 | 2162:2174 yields 0.33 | 0.098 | 0.56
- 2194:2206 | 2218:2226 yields 0.21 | 0.128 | 0.29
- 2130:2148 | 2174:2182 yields 0.25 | 0.106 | 0.38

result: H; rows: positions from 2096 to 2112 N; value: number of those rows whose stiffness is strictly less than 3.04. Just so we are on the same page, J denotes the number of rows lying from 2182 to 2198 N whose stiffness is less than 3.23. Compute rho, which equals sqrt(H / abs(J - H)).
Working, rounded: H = 0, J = 8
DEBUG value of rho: 0.0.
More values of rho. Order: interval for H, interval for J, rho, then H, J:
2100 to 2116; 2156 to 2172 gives 0.0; 0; 7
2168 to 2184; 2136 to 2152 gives 1.0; 7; 0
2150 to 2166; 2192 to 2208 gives 0.4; 1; 8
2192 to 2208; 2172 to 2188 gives 1.7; 6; 8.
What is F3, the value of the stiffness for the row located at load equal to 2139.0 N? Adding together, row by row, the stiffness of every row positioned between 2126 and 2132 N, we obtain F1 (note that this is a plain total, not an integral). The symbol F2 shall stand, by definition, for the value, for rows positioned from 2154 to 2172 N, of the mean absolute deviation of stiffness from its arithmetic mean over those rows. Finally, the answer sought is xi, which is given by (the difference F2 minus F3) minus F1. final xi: -14.3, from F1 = 11.0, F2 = 0.44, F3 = 3.709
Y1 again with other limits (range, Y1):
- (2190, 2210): 6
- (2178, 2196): 3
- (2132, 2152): 10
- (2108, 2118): 5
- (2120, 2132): 6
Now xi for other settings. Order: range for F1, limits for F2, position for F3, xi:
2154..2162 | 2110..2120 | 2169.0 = -14.9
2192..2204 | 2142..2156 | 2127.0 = -21.6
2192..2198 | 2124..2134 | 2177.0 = -11.2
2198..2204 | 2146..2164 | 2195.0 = -11.8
